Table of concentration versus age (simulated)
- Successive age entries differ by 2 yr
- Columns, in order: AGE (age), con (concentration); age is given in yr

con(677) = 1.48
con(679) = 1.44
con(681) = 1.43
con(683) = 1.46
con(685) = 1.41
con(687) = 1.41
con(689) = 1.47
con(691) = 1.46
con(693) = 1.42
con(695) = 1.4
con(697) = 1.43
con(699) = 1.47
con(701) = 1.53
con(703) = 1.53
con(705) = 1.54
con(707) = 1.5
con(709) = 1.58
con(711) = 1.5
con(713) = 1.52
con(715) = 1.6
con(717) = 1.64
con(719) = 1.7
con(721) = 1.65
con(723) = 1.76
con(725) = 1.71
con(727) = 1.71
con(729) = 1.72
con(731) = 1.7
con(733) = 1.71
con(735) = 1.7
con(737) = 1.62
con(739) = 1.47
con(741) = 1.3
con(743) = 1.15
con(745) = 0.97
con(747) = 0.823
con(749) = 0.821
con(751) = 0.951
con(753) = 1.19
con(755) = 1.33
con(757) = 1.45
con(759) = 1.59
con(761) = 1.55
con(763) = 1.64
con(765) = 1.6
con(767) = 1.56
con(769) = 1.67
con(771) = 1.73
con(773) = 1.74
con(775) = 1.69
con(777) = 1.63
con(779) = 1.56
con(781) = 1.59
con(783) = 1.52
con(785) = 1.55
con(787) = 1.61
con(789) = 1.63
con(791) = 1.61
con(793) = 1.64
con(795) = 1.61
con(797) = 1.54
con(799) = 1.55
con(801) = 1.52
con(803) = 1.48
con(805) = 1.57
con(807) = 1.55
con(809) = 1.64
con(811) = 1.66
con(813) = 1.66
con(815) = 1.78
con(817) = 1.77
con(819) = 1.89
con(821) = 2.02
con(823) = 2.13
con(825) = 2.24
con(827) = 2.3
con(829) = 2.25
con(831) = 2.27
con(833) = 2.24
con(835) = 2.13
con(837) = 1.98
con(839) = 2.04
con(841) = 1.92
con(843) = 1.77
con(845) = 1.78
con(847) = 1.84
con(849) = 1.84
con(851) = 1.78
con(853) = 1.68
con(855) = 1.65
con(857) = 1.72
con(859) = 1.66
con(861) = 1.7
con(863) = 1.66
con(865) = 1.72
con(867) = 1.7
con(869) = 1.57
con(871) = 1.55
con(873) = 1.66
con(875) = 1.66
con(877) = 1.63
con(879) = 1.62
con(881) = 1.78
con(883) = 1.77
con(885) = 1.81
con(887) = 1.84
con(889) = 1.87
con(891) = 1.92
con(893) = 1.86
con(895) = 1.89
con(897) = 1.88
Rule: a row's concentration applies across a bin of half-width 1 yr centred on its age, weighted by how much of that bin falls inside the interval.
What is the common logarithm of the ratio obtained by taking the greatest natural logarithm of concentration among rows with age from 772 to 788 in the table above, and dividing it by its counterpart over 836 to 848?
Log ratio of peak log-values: -0.11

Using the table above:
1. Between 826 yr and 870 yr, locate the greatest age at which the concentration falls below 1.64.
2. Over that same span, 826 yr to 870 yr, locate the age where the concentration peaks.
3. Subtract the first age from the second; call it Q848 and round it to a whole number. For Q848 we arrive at -42 yr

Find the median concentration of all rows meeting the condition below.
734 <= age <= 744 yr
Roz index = 1.47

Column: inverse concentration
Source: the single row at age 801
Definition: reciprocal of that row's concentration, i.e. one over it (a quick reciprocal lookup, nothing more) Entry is 0.658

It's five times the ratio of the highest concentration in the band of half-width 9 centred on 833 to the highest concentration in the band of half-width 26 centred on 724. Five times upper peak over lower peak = 6.5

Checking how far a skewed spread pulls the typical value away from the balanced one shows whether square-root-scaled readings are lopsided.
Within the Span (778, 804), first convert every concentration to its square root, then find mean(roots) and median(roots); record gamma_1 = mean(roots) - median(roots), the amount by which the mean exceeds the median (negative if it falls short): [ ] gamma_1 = 0.004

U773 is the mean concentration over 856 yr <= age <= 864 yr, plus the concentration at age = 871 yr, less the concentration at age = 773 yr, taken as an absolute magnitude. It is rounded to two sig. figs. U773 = 1.5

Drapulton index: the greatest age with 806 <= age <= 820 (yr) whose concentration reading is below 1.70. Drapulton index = 813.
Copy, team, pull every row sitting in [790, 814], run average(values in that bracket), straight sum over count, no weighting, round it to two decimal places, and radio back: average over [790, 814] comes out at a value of 1.59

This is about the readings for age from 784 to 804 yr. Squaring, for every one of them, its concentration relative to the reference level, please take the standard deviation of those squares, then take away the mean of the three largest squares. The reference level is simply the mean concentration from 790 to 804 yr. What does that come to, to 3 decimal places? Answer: -0.003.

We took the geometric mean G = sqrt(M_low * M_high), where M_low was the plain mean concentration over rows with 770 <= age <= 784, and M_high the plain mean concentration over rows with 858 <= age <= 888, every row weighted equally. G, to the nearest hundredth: 1.66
